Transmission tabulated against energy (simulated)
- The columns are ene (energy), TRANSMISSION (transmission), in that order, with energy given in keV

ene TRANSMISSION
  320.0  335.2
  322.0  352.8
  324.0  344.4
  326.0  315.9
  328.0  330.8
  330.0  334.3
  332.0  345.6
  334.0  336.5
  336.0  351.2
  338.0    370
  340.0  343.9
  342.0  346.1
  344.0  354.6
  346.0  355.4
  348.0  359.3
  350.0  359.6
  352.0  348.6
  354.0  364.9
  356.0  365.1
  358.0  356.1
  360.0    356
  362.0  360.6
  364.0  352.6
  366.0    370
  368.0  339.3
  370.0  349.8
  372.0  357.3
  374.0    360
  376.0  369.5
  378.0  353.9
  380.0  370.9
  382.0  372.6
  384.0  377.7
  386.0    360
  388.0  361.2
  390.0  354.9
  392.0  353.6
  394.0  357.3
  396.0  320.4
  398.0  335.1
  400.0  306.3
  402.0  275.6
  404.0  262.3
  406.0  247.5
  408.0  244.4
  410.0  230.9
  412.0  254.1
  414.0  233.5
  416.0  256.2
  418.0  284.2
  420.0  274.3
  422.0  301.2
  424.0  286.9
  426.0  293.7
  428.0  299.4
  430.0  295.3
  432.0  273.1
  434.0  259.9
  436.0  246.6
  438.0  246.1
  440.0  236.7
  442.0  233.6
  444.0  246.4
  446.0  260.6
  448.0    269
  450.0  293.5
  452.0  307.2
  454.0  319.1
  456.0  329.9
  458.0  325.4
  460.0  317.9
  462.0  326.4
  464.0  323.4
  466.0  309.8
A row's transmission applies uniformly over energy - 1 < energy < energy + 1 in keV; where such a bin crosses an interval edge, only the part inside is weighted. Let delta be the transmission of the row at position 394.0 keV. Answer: 357.3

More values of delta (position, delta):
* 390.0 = 354.9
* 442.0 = 233.6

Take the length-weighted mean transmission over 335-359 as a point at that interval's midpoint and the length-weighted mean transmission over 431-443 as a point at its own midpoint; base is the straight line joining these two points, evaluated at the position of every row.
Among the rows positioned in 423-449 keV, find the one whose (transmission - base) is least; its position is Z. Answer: 442.0 keV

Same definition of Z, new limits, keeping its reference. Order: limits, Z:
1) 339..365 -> 340.0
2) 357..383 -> 368.0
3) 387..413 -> 410.0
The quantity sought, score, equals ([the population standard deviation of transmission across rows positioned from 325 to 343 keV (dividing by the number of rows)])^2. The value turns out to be 200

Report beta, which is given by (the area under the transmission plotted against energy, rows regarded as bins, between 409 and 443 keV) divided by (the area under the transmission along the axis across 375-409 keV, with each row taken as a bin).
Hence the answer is 0.80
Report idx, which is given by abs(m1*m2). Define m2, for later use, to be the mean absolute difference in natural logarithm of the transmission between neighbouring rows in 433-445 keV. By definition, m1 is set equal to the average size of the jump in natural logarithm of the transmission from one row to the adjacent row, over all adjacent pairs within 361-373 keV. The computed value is 0.0013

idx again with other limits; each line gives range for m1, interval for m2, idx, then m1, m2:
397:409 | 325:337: 0.0020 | 0.063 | 0.032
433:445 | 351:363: 0.0005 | 0.032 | 0.017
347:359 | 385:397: 0.0006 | 0.021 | 0.029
